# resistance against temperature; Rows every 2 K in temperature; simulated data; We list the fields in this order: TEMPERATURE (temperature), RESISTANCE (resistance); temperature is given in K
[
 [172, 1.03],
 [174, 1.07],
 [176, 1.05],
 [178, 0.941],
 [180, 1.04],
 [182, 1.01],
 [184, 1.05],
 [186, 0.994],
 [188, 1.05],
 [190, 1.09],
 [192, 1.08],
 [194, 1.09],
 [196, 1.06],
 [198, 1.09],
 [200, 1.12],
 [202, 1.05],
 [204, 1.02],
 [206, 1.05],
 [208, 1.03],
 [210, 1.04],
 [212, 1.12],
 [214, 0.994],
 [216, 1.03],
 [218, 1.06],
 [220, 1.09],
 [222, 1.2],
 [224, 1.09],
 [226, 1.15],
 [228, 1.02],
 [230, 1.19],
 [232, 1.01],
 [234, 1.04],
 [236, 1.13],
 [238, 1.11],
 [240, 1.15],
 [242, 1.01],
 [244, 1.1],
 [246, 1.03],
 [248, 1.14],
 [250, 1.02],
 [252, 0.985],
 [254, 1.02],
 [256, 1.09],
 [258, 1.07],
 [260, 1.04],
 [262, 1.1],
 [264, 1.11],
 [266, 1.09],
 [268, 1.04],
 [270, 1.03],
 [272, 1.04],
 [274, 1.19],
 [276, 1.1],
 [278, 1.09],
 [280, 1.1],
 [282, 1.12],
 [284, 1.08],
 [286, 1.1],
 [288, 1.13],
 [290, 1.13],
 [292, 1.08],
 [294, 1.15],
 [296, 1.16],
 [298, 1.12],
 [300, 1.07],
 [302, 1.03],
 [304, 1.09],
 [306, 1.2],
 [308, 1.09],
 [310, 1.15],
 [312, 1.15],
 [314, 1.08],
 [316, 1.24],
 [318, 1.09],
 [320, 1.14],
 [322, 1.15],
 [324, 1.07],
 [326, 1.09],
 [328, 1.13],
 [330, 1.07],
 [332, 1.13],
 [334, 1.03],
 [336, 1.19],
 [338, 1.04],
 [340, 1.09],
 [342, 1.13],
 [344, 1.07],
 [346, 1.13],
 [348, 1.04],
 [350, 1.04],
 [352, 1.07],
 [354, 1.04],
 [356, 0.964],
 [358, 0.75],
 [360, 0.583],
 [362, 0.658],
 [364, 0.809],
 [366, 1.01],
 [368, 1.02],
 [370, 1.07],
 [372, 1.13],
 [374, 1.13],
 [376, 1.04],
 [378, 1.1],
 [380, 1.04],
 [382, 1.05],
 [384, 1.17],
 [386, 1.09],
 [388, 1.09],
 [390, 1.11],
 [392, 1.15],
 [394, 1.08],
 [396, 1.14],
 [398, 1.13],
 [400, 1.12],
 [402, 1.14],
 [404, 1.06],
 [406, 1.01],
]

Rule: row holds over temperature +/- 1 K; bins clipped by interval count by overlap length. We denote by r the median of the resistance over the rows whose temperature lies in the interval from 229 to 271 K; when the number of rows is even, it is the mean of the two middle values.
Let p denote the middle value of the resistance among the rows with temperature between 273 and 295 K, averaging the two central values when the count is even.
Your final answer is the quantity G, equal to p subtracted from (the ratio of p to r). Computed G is -0.072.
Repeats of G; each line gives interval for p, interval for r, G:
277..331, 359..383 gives -0.042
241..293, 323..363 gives -0.071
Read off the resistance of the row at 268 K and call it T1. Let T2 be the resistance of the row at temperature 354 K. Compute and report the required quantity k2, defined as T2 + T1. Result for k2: 2.08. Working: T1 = 1.04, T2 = 1.04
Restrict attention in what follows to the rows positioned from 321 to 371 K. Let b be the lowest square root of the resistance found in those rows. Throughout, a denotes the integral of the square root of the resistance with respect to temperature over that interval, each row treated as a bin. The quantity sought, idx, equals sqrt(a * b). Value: 6.2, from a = 50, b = 0.76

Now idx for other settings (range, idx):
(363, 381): 4.1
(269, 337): 8.5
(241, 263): 4.7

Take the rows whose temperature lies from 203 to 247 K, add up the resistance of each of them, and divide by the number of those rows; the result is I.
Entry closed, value 1.08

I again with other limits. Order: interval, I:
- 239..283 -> 1.08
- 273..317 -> 1.12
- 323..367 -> 1.01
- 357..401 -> 1.02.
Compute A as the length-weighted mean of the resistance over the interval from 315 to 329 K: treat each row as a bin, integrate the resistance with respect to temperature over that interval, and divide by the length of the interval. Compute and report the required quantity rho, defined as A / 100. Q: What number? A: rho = 0.0113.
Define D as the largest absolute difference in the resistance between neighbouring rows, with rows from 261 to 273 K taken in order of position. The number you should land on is 0.05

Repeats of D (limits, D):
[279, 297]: 0.07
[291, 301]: 0.07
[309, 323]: 0.16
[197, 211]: 0.07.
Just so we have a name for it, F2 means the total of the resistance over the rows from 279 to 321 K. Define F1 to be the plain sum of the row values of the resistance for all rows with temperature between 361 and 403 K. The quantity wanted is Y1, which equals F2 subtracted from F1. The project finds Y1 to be -1.2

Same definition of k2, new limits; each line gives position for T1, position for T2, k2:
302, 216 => 2.06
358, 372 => 1.88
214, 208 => 2.02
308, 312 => 2.24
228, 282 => 2.14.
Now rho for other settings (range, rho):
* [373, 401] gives 0.0110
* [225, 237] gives 0.0109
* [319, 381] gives 0.0103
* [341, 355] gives 0.0107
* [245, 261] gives 0.0105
